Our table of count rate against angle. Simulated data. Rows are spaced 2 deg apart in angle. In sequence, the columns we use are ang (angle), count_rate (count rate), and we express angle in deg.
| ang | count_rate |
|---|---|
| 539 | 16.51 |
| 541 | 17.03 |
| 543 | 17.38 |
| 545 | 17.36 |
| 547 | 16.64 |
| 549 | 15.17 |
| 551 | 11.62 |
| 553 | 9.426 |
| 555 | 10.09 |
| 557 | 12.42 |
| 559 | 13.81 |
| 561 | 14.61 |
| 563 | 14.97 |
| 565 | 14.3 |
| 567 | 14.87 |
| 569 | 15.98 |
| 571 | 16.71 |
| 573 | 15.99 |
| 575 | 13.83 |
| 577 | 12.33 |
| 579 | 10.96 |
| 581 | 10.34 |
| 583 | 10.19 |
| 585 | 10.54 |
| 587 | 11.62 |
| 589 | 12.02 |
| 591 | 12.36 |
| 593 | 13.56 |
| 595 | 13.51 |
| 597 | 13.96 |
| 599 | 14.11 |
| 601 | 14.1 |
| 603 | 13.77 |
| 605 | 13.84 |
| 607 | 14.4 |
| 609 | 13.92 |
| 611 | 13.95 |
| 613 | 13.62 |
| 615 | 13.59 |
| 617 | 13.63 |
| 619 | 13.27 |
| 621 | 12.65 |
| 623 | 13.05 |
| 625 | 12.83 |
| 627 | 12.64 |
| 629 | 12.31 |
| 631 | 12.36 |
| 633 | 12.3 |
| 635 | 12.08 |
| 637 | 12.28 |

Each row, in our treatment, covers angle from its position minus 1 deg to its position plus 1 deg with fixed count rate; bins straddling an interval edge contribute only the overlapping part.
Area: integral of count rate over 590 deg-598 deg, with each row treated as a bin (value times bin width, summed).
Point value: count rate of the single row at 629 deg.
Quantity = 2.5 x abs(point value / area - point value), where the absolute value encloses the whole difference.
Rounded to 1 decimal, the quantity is 30.5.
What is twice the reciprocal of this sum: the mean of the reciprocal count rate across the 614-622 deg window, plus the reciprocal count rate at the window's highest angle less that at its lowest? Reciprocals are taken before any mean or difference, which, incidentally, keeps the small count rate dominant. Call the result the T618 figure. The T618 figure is 24.8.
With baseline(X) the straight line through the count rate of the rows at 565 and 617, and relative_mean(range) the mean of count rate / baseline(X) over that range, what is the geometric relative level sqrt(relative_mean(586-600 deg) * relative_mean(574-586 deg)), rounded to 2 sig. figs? 0.87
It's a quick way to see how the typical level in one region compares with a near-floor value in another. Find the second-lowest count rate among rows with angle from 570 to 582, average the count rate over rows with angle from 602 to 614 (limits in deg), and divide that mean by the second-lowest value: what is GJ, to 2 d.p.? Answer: 1.27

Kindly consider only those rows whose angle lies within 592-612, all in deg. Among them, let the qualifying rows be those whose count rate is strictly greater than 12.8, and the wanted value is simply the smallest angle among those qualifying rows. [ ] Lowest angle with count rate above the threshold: 593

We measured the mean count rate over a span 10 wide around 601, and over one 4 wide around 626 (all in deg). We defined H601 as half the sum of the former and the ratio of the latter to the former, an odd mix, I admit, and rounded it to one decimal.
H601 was 7.4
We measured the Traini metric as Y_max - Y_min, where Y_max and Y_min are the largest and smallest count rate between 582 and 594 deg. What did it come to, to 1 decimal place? 3.4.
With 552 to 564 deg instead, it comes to 5.5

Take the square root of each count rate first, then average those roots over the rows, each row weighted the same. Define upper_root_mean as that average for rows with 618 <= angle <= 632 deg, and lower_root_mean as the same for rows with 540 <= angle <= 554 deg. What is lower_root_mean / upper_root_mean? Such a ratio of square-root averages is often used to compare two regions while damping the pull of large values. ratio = 1.08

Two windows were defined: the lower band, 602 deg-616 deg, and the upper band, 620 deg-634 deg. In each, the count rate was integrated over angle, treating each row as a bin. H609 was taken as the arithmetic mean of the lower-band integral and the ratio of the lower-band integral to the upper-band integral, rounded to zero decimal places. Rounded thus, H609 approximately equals 98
